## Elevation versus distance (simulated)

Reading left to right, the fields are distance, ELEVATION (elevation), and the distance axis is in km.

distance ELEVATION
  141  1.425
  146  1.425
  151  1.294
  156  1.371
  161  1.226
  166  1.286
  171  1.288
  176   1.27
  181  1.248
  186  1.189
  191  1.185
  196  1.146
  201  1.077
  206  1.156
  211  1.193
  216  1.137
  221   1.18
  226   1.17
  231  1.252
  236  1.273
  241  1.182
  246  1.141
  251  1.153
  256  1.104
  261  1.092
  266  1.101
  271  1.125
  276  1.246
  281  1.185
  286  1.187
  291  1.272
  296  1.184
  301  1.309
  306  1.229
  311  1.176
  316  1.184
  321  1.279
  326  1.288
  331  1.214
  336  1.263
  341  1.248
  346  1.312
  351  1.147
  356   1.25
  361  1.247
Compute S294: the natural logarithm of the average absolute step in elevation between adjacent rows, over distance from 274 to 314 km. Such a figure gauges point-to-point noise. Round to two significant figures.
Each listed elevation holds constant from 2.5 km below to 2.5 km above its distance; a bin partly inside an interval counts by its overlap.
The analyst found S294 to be -2.7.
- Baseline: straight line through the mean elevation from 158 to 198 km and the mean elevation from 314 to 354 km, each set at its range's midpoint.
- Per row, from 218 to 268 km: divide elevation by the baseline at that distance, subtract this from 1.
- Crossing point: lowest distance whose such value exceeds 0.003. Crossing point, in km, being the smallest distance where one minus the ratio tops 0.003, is 221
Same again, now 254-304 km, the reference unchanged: 256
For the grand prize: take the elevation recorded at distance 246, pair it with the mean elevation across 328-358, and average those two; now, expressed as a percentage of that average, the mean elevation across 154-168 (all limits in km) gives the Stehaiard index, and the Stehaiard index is 109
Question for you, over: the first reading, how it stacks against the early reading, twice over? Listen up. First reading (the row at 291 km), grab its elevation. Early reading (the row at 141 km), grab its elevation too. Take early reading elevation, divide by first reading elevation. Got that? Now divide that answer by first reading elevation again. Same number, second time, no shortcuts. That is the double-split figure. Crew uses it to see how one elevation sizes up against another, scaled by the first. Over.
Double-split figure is 0.88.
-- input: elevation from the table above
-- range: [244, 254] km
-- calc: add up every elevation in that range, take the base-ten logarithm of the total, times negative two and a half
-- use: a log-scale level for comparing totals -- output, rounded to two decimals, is -0.90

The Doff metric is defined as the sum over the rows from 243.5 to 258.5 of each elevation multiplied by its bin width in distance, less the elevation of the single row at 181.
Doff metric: 15.7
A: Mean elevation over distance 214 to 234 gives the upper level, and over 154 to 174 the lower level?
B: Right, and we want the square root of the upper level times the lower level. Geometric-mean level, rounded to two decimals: 1.24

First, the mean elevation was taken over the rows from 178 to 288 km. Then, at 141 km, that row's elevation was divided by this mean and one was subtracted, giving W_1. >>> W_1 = 0.22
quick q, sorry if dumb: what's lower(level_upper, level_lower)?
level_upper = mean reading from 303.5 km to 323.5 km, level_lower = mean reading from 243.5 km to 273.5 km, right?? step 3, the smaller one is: 1.12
